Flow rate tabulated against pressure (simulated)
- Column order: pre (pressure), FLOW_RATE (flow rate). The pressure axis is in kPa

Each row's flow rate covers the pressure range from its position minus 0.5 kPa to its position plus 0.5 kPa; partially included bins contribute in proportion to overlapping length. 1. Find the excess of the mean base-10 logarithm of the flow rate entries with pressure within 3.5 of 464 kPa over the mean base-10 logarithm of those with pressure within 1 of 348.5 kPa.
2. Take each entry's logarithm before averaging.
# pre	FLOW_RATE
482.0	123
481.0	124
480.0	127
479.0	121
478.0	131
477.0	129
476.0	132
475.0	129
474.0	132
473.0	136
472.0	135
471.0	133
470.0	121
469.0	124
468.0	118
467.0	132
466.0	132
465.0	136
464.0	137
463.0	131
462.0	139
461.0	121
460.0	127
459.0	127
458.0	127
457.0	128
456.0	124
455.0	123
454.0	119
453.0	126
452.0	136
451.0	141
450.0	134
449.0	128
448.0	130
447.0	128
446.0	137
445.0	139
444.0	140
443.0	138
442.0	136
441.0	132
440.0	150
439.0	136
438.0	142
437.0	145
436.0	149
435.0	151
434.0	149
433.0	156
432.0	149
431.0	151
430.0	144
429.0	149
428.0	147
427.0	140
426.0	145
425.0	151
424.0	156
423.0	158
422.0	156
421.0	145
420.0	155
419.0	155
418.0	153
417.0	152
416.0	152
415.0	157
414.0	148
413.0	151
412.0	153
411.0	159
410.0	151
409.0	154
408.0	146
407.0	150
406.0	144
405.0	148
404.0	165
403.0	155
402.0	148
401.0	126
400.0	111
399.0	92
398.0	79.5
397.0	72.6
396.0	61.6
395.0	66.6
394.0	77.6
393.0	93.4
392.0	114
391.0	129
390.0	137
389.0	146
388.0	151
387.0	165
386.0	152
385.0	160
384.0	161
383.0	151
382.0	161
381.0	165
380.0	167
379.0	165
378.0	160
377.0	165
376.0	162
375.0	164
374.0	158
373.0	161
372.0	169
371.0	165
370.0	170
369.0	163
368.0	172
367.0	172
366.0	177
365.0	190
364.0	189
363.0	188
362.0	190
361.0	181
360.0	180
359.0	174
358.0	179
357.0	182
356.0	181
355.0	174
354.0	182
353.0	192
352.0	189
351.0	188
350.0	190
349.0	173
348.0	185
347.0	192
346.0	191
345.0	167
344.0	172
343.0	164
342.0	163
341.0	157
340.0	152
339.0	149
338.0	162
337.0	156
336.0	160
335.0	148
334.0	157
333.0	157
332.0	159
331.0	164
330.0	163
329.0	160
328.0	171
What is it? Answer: -0.13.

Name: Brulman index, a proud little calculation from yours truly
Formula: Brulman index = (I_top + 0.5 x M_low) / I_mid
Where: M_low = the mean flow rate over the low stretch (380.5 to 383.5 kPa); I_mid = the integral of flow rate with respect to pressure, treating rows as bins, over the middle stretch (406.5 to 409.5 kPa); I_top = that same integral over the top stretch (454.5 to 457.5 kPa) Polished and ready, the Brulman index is 1.01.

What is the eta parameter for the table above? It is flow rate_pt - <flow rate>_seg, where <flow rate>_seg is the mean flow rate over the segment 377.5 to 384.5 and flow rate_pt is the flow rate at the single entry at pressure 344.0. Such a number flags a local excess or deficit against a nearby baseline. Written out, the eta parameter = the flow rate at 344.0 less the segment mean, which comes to 11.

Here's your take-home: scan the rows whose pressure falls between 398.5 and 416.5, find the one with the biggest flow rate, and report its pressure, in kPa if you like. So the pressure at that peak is 404.0 kPa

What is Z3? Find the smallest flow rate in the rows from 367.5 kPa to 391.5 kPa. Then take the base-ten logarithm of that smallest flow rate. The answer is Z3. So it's 2.11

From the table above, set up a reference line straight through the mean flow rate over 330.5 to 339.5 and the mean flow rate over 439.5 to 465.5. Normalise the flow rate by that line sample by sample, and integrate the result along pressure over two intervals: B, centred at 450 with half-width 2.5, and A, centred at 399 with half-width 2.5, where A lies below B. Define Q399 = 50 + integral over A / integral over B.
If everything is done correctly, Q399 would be 50.7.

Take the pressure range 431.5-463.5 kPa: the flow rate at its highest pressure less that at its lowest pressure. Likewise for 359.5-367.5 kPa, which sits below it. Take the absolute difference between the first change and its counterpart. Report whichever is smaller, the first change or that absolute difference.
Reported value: -18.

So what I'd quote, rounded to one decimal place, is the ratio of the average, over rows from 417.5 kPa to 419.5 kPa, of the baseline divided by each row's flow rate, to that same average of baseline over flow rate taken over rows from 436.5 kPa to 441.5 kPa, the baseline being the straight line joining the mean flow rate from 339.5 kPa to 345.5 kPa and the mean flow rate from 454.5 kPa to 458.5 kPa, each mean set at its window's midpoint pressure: 1.0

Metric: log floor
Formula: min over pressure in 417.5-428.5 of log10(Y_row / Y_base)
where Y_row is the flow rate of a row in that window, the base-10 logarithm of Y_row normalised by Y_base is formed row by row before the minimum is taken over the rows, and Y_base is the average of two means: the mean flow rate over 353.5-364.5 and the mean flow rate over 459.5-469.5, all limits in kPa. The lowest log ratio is 0.0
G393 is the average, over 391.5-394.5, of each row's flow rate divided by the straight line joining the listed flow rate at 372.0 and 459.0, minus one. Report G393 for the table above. -0.40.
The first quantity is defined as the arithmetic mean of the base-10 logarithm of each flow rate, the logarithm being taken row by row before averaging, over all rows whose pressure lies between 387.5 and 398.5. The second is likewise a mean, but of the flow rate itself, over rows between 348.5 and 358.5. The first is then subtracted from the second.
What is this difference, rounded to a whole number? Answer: 181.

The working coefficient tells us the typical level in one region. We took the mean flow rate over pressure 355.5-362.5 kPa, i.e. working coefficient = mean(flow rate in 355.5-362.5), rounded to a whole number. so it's 181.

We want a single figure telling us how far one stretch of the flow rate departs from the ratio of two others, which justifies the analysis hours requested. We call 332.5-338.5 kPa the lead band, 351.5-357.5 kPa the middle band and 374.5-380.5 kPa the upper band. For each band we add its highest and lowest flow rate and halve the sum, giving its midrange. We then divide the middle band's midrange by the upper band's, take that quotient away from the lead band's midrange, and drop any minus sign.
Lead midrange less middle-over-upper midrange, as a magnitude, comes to 154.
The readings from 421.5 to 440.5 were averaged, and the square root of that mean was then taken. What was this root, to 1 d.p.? 12.2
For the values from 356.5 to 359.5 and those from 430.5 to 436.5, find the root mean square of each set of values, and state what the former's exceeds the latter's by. 28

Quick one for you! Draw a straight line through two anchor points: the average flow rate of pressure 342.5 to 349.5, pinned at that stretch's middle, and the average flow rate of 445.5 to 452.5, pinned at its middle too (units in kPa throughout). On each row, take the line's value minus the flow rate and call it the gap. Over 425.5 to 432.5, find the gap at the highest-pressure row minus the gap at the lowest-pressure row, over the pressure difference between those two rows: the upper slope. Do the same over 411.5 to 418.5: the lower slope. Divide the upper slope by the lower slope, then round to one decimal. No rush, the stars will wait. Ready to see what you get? 2.6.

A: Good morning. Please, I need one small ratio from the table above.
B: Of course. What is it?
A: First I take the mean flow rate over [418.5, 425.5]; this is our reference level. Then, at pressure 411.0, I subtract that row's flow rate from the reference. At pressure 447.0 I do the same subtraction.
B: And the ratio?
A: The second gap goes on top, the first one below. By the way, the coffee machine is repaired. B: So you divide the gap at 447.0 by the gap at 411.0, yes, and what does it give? -5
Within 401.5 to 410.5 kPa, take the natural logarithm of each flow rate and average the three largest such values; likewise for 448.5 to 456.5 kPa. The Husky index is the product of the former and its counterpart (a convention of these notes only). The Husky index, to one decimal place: 24.9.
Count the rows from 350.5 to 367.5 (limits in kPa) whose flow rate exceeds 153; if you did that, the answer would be 17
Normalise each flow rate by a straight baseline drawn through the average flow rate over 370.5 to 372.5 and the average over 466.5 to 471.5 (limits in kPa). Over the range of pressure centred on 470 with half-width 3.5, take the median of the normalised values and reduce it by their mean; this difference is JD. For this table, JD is 0.018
